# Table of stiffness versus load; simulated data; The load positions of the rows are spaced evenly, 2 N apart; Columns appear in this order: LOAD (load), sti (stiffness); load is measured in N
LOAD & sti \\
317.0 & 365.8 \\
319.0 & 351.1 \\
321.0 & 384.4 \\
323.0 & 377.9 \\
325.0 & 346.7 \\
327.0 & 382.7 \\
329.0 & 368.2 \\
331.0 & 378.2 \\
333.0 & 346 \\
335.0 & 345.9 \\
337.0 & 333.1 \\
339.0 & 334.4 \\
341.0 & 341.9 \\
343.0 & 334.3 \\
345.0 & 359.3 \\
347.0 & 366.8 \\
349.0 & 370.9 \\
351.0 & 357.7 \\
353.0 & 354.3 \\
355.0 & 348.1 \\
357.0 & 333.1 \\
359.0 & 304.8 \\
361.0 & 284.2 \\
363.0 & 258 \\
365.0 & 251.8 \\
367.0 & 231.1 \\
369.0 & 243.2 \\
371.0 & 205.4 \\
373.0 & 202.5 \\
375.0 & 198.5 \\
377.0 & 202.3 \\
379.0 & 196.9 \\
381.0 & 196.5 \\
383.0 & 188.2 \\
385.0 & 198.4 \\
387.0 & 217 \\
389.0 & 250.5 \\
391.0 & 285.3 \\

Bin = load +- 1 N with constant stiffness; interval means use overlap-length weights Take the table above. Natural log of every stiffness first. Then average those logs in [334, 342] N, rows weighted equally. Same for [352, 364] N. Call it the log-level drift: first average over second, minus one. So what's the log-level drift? 0.01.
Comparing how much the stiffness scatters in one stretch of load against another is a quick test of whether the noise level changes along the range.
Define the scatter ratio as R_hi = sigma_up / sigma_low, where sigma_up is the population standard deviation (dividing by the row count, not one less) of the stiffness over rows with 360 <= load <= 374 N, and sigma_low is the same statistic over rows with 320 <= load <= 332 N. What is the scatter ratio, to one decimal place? 2.1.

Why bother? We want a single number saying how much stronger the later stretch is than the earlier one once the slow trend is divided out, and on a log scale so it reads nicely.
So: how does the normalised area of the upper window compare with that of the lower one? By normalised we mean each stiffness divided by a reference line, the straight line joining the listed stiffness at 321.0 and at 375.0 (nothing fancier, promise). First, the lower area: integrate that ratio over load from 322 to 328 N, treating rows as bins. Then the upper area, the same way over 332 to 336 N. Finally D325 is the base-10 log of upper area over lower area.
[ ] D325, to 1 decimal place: -0.2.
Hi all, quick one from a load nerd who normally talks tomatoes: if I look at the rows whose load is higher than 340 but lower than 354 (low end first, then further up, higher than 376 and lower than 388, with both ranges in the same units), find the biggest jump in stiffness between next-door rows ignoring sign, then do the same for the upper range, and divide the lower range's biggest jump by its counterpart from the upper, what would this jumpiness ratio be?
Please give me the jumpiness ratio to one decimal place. 1.3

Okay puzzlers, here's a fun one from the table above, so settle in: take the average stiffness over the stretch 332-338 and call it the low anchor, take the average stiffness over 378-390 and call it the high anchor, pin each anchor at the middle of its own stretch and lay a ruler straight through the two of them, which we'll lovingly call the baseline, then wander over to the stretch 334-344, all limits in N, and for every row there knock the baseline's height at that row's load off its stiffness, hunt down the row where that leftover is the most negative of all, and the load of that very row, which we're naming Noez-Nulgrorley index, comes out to 337.0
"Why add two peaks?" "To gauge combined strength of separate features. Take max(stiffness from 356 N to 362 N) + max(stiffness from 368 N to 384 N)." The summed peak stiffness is 576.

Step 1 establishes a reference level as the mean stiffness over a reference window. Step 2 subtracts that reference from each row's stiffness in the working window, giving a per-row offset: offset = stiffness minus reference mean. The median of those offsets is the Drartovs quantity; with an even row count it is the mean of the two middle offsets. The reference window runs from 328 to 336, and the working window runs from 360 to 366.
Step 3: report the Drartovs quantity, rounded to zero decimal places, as -102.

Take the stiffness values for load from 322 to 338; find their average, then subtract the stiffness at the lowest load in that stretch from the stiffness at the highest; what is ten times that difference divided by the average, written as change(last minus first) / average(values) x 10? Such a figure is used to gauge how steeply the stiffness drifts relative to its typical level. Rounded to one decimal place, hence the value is -1.2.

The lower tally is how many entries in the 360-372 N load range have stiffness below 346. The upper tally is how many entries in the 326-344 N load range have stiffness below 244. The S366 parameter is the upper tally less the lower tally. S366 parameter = -6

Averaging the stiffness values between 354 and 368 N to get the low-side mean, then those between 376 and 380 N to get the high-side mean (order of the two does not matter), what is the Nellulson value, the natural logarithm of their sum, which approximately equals 6.19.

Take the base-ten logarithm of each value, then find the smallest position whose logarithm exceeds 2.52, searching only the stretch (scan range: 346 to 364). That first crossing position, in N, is 347.0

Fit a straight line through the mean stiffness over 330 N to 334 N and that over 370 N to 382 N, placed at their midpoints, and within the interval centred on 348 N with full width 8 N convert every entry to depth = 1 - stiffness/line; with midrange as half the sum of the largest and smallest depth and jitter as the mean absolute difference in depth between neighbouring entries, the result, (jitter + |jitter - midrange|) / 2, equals 0.13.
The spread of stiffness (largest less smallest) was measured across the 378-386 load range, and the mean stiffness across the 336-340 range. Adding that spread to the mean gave 344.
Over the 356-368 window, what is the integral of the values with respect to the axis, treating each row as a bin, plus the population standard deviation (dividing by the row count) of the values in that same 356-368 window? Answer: 3360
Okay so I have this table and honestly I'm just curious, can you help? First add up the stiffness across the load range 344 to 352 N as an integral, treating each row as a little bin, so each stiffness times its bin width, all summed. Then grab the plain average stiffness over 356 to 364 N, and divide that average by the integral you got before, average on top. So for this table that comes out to 0.10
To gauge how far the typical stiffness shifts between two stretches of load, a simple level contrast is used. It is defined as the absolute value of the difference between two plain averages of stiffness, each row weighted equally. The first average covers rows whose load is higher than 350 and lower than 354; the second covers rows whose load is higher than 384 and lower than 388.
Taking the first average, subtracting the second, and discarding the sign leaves 148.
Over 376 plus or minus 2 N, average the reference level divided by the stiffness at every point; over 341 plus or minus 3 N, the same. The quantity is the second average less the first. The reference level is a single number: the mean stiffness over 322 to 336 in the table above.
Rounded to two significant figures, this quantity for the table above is -0.74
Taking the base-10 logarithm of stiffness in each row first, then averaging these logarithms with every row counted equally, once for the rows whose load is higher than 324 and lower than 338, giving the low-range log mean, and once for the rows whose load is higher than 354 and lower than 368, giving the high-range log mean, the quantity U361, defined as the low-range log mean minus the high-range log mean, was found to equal 0.10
